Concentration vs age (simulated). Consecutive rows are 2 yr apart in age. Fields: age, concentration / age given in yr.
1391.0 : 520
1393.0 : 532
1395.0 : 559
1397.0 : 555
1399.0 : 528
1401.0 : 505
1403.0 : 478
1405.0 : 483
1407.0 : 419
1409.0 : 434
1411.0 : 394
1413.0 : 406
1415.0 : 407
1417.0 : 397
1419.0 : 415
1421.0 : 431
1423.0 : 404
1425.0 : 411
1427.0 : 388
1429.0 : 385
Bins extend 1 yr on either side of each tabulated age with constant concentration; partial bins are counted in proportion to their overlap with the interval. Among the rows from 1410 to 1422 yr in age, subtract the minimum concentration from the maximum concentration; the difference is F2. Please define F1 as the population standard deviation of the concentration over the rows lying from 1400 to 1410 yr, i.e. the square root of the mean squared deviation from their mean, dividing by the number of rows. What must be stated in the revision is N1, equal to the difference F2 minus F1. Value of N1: 5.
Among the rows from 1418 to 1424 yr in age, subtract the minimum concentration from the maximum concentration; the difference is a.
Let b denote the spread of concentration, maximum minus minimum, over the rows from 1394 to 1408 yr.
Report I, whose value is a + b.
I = 167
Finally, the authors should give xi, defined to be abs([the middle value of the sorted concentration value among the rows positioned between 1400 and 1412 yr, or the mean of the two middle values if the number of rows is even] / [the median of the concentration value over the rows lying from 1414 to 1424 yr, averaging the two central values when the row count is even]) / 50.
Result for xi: 0.022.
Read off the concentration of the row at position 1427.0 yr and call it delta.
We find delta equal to 388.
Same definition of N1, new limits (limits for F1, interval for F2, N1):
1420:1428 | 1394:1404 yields 66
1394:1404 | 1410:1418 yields -18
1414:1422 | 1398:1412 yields 122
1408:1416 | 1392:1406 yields 66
